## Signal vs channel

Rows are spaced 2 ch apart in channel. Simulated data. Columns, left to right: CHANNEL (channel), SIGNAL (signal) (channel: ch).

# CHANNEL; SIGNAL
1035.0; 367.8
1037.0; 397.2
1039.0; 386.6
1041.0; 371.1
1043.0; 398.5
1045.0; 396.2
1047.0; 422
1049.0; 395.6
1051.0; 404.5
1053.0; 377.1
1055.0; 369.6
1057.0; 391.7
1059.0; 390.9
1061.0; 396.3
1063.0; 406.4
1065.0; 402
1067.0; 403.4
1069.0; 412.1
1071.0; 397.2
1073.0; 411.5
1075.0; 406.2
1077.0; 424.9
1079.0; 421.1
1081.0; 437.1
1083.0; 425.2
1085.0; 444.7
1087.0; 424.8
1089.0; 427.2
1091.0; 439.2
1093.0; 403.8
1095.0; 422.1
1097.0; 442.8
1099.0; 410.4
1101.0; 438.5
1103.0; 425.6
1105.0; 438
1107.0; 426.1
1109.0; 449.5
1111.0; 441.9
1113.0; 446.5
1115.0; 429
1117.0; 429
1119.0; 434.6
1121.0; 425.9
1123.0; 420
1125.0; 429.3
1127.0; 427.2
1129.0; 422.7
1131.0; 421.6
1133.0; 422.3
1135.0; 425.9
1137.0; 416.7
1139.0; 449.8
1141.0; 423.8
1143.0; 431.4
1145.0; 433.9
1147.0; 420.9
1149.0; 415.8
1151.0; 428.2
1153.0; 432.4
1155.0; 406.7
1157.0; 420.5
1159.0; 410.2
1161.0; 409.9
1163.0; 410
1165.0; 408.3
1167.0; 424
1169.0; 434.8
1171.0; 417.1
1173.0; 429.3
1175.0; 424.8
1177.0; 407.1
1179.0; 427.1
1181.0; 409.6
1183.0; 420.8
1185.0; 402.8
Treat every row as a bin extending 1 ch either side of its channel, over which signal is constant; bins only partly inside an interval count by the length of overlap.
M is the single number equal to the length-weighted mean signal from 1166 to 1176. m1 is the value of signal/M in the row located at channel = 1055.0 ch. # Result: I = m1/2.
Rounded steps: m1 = 0.87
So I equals 0.434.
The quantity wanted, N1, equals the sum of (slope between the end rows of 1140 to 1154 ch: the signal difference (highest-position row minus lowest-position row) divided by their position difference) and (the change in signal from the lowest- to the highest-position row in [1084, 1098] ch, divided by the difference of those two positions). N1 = 0.6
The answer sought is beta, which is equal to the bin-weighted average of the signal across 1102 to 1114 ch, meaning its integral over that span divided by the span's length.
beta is 438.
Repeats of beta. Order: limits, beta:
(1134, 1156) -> 426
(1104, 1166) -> 426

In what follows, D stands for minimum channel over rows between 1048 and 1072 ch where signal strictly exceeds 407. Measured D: 1069.0 ch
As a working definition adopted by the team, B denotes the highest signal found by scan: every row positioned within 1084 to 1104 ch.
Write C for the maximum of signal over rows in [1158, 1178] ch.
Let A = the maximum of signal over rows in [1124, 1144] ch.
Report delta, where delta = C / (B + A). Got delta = 0.486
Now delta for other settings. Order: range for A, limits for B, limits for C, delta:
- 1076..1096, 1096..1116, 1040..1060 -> 0.472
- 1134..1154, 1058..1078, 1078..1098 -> 0.508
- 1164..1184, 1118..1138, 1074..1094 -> 0.512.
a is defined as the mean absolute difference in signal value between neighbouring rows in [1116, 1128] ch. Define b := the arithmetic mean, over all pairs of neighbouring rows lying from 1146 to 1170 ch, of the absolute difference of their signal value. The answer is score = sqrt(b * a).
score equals 8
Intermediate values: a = 6.3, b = 9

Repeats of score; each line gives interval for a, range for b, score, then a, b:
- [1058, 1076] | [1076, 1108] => 12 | 8.1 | 17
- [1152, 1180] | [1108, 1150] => 10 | 11.6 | 8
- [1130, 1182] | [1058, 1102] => 13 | 11.4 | 14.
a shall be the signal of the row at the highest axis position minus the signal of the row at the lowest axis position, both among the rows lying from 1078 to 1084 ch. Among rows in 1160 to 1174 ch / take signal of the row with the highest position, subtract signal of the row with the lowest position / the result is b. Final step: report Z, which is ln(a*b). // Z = 4.4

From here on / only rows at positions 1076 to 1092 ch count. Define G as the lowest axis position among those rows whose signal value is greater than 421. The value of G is 1077.0 ch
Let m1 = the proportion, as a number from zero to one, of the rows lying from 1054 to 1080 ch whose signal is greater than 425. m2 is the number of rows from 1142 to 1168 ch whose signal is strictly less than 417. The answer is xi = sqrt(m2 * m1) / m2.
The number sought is 0.00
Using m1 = 0.00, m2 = 6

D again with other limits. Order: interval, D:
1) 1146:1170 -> 1147.0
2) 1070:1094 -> 1073.0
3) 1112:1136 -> 1113.0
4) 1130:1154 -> 1131.0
